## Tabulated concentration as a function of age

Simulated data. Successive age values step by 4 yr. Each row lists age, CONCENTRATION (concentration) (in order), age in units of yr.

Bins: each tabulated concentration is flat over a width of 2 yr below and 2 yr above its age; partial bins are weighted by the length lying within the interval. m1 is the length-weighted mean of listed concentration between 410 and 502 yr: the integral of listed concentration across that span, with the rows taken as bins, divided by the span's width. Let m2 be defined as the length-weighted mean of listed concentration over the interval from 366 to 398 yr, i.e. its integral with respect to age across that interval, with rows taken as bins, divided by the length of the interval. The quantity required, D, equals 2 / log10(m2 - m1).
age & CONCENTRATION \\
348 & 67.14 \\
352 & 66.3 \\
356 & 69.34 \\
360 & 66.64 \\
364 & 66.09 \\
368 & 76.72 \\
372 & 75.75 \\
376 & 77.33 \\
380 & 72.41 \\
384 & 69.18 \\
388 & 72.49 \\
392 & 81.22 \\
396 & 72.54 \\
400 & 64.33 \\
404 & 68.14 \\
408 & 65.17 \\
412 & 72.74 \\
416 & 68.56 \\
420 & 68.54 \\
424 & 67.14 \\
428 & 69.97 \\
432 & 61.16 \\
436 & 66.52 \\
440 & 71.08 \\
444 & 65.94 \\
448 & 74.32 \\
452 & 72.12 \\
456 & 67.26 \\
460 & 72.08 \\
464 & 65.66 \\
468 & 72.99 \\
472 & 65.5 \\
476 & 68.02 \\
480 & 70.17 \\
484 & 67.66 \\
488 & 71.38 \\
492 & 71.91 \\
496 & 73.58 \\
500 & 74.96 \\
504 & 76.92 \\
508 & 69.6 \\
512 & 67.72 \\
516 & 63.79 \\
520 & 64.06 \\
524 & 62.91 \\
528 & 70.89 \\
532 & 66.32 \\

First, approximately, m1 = 69.53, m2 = 74.7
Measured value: 3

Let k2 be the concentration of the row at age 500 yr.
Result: 74.96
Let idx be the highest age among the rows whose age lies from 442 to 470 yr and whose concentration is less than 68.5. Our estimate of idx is 464 yr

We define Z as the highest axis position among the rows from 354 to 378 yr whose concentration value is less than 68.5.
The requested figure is 364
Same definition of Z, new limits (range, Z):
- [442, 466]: 464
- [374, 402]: 400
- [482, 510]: 484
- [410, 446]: 444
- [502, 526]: 524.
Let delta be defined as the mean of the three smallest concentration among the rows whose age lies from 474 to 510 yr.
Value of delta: 68.4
